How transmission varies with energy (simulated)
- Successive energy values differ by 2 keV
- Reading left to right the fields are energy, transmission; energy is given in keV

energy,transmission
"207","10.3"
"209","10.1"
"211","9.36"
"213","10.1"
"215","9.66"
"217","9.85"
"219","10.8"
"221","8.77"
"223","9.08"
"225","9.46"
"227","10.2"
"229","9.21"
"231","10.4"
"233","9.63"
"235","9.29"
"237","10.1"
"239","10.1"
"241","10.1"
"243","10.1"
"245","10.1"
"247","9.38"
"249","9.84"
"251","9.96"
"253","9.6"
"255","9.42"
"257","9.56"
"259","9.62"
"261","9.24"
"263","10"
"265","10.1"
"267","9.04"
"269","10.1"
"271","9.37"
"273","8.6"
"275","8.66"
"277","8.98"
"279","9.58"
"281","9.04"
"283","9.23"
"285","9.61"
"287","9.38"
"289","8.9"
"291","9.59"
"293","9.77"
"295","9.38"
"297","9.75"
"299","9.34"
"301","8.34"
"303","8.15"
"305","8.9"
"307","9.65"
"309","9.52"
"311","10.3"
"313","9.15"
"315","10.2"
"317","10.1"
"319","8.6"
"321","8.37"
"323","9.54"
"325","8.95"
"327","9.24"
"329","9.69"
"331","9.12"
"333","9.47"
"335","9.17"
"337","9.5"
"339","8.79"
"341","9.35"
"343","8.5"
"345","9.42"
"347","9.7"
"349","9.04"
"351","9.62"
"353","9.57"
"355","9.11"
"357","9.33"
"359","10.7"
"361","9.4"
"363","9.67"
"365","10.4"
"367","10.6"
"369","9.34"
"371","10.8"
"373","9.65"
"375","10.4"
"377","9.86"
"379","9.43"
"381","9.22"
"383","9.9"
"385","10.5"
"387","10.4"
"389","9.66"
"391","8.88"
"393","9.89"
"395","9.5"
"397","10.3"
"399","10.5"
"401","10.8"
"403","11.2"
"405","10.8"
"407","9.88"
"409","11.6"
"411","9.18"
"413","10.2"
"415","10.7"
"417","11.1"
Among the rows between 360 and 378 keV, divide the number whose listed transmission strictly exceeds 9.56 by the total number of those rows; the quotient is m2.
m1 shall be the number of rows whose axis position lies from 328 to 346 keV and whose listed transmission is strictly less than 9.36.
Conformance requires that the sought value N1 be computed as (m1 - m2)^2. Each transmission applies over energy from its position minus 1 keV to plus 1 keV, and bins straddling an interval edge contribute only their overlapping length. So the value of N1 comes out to 17.8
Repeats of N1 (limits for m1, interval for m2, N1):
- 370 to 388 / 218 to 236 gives 0.3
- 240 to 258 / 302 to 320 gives 0.2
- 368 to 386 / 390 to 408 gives 1.5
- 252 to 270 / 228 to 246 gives 1.5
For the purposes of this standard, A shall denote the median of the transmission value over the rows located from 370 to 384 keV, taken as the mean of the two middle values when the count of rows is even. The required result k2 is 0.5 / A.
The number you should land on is 0.0507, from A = 9.9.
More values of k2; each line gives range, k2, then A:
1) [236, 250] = 0.0495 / 10.1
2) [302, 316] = 0.0525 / 9.5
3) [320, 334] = 0.0541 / 9.2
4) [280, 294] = 0.0533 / 9.4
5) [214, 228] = 0.0518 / 9.7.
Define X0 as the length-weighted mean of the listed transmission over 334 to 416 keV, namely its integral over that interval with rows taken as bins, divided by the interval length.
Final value 9.9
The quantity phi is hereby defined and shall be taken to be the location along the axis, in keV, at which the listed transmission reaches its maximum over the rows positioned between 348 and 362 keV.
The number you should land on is 359 keV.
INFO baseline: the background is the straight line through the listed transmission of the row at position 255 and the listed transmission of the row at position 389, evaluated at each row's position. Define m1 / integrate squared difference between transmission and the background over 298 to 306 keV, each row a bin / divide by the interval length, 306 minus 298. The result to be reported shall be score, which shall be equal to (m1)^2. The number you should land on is 0.8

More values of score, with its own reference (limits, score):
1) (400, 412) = 2.1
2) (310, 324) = 0.3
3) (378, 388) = 0.1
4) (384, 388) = 0.4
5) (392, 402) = 0.2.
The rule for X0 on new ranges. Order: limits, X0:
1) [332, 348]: 9.2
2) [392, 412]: 10.4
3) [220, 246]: 9.7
